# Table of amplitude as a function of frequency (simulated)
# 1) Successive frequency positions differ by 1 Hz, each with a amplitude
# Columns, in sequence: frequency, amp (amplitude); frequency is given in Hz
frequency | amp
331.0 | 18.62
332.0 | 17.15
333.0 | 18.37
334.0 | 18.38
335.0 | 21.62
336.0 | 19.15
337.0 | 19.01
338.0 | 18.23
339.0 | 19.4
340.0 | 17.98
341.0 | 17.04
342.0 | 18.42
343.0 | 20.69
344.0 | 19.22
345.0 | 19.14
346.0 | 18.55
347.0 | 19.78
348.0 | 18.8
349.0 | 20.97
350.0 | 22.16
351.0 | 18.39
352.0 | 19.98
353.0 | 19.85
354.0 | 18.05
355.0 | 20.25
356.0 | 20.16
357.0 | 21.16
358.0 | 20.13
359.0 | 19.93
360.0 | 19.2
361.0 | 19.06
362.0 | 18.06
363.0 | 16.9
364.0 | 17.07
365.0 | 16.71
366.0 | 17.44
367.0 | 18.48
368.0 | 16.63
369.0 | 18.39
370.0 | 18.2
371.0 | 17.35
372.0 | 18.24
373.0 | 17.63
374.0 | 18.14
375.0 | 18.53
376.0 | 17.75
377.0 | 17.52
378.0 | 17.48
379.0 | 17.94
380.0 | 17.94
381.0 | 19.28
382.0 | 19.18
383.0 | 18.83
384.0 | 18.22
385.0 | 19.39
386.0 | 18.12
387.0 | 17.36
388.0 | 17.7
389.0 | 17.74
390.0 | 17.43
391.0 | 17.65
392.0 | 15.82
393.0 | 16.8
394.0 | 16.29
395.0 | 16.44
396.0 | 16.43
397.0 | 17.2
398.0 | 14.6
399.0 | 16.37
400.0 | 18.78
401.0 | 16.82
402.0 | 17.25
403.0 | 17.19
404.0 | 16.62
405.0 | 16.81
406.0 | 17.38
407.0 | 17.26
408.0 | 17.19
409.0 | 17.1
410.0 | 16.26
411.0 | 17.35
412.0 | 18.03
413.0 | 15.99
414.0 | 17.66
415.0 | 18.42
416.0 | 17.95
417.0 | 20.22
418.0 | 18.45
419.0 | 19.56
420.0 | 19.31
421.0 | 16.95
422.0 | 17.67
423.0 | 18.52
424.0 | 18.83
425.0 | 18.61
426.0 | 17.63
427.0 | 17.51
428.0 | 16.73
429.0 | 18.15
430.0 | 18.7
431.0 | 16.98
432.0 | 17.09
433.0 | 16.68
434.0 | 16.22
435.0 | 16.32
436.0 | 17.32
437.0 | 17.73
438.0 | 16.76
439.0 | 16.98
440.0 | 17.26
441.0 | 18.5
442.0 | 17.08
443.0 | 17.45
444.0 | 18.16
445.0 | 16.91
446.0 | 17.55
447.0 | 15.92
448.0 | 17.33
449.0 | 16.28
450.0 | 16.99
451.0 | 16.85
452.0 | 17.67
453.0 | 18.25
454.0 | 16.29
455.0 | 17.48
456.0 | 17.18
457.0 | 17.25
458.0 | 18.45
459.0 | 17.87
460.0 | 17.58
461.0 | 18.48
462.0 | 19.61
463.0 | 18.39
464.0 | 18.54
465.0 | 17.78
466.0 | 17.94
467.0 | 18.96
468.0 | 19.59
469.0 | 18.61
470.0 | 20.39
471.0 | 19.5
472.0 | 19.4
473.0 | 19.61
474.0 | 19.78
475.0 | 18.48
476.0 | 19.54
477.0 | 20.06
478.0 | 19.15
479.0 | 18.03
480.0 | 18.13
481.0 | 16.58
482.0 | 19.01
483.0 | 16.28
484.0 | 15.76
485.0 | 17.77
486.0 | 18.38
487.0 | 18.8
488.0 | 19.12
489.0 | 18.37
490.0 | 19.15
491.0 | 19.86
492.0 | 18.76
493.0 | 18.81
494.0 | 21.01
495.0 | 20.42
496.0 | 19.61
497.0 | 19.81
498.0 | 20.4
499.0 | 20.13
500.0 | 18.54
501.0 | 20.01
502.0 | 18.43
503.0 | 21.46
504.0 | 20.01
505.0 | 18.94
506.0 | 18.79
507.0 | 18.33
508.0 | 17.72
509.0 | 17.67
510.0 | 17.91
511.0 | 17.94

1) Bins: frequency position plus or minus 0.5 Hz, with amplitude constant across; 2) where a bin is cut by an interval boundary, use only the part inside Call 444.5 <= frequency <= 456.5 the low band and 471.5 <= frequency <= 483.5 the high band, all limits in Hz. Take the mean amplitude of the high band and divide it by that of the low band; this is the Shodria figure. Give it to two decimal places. 1.09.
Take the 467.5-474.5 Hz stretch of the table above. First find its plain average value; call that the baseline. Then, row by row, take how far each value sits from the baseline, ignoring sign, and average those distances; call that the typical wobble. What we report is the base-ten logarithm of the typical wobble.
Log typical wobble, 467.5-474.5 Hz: -0.48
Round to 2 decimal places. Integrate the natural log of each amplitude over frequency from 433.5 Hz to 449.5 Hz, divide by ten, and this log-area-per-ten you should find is 4.54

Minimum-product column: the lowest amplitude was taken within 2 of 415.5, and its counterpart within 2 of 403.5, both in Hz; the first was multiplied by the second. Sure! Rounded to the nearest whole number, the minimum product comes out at 294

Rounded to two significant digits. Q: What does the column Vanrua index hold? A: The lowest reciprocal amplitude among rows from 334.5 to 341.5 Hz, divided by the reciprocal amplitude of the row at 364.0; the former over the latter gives 0.79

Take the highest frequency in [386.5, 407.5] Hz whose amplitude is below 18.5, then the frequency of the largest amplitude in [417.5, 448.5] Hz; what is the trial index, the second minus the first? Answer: 12 Hz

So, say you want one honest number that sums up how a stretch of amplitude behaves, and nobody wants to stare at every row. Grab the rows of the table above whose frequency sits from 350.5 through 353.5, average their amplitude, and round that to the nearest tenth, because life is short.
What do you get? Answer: 19.4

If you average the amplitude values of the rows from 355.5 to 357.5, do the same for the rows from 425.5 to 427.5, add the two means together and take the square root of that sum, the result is 6.18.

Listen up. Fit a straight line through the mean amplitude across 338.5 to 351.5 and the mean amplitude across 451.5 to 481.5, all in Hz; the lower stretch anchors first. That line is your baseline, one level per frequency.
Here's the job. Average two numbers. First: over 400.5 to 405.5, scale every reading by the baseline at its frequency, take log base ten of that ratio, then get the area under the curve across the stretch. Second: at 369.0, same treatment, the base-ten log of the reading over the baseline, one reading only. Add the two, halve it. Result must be -0.13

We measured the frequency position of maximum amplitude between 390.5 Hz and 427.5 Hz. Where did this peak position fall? 417.0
